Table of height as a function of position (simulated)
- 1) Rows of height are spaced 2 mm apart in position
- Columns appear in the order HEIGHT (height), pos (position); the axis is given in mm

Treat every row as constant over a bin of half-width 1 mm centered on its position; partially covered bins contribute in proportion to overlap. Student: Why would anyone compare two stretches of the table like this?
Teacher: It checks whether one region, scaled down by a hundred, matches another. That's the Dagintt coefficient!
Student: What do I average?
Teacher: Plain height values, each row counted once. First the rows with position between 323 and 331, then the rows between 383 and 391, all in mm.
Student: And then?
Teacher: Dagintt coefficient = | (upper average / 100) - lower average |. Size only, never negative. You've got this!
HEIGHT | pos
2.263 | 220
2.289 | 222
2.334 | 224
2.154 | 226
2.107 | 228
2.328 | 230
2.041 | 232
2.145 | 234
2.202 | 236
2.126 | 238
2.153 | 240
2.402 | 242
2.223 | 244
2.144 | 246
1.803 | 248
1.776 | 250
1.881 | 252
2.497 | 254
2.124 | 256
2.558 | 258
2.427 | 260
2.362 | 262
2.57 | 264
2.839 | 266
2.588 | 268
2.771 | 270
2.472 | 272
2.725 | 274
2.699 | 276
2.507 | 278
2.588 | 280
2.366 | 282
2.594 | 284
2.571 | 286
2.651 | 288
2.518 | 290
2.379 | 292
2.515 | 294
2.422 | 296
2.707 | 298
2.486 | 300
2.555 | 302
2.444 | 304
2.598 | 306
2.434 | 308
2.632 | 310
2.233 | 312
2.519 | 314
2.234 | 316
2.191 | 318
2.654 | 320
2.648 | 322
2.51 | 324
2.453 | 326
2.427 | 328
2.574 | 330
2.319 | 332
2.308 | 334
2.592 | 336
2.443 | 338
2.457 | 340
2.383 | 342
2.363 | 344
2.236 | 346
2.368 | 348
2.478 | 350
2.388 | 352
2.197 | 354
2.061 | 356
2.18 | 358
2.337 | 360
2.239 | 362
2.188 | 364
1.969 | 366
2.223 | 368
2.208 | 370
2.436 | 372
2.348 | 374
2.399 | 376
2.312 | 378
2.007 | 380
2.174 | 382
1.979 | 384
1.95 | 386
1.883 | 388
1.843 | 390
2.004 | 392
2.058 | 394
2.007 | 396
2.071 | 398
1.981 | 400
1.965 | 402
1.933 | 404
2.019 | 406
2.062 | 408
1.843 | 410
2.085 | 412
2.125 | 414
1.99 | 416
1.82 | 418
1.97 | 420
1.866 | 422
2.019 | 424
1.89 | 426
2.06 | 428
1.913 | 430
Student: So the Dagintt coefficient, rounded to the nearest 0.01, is 2.47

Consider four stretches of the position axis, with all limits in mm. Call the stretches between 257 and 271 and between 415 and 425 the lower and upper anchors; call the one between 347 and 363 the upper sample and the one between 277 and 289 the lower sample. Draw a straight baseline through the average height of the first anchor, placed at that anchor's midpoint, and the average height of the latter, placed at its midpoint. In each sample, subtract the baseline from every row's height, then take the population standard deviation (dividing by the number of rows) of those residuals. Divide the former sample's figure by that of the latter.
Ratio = 1.2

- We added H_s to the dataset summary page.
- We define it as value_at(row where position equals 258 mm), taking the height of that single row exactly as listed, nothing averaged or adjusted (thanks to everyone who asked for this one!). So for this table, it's 2.558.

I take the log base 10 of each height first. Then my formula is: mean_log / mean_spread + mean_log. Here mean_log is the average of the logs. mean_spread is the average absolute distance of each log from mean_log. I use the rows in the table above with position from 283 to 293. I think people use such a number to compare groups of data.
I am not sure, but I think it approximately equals 32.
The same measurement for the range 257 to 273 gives 21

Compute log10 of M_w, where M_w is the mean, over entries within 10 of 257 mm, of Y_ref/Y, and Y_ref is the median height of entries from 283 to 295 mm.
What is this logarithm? 0.058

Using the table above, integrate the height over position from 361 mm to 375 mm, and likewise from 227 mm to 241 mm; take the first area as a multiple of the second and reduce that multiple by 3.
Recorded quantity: -2.0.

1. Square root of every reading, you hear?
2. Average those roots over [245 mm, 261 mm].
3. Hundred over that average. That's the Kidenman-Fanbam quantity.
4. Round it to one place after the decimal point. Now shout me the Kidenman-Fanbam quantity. 68.3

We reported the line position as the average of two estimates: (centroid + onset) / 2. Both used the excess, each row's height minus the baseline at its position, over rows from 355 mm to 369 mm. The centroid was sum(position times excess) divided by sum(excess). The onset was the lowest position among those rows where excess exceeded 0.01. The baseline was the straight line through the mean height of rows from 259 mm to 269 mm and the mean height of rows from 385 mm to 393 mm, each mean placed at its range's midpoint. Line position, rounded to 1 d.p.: 360.3 mm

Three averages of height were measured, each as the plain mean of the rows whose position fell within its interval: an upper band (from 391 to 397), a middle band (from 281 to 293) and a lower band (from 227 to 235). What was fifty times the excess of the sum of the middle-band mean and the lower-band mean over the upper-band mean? 132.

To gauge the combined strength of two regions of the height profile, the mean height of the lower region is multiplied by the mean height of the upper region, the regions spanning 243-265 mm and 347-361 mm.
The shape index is 5.07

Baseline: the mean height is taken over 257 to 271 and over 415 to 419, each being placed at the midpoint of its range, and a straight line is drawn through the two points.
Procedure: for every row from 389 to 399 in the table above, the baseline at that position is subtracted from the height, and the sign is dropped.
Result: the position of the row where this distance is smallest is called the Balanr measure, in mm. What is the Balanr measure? 396 mm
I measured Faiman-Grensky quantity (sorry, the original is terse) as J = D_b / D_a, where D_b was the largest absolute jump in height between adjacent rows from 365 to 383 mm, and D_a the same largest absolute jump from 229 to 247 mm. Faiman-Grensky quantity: 1.1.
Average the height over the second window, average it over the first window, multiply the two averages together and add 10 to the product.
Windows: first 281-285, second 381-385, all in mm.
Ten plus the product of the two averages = 15.1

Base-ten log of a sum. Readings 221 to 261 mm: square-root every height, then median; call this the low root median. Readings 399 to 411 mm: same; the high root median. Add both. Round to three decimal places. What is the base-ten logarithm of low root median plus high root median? 0.458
